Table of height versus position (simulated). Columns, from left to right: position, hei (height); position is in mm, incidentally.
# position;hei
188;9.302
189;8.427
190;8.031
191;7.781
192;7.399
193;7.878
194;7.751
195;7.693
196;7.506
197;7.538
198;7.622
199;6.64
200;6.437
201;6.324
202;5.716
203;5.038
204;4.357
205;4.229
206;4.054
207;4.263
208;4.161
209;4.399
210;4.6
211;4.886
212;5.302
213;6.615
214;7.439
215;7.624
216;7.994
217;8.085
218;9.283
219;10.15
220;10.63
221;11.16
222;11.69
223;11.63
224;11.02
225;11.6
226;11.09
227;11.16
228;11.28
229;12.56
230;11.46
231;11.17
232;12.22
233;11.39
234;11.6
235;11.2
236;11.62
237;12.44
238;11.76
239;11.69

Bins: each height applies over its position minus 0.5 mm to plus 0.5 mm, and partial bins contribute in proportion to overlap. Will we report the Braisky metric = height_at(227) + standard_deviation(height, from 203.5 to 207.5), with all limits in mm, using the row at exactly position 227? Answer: 11.3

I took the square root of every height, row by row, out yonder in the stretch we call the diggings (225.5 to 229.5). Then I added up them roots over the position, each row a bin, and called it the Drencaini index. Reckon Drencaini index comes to 14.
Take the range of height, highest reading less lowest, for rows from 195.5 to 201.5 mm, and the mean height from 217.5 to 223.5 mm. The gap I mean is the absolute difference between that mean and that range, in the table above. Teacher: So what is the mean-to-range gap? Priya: 9.5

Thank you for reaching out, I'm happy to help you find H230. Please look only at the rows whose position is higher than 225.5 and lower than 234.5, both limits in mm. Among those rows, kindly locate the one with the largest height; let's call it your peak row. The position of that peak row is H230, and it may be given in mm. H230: 229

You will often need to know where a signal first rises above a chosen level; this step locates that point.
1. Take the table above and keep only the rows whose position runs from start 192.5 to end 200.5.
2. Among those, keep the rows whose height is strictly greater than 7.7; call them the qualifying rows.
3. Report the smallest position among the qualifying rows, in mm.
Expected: 193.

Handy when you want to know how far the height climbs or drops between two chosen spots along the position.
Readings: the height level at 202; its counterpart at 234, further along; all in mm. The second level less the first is 5.9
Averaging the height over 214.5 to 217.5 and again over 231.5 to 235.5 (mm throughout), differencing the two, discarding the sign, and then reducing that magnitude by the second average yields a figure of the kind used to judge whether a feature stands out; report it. -7.9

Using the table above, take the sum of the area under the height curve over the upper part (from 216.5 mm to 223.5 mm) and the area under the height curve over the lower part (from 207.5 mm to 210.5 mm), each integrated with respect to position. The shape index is 86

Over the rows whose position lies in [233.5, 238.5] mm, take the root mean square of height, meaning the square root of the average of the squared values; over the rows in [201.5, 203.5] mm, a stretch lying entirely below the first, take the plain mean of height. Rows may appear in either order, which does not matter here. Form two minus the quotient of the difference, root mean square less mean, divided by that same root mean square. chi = 1.5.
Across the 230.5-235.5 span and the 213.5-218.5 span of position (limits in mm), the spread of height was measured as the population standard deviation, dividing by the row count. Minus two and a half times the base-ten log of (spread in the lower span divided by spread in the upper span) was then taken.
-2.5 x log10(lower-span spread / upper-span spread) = -0.6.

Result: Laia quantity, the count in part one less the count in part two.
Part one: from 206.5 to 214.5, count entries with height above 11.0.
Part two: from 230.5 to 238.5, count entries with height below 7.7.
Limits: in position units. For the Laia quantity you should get 0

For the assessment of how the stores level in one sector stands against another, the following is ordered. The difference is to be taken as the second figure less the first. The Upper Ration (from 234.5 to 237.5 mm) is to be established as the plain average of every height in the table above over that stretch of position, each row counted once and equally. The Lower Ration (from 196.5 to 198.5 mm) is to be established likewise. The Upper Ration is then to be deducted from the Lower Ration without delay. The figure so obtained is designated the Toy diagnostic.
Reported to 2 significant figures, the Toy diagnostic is -4.2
